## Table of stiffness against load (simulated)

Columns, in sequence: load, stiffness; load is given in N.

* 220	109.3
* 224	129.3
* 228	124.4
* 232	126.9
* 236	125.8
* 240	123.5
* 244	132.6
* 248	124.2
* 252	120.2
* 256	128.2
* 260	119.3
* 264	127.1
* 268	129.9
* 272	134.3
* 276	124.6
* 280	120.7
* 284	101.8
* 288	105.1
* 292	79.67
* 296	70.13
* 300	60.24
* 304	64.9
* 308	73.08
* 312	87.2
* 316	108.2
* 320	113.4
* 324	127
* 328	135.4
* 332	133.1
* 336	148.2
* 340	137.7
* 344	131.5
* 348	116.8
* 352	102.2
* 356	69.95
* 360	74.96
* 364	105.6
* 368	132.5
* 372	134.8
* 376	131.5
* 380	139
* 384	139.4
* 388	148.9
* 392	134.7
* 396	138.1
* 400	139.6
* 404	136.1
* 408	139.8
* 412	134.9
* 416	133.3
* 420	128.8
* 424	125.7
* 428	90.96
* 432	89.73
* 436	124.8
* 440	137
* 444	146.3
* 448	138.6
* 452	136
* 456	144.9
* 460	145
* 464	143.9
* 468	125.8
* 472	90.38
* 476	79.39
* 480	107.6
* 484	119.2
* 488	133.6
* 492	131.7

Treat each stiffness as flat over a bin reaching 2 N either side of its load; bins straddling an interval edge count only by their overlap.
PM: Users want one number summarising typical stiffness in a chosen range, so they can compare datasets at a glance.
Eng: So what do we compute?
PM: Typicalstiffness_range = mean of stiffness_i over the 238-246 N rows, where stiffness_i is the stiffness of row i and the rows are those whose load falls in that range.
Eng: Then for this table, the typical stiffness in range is 128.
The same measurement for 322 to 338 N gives 136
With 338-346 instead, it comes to 135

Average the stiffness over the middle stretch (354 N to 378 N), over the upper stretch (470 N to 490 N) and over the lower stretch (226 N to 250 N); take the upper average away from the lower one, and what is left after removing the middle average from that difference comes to -88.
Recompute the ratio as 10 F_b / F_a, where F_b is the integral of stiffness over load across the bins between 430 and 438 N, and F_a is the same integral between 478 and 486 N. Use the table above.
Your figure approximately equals 9.5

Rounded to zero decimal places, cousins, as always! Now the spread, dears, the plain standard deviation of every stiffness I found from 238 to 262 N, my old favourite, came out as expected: 5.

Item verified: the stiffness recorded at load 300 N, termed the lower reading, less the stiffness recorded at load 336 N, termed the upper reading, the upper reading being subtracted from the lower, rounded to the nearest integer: -88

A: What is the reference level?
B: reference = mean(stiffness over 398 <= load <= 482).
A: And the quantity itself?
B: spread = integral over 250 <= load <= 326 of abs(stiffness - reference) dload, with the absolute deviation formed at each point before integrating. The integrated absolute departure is 1715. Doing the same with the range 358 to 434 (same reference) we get 1175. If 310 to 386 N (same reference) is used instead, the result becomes 1339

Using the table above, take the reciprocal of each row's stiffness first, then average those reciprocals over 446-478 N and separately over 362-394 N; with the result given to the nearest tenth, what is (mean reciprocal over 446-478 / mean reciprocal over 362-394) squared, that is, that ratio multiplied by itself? 1.2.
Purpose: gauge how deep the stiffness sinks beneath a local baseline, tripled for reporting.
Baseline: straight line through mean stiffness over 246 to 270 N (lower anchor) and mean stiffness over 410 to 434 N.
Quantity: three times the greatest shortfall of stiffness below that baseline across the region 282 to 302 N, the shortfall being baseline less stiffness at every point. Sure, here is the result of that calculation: 188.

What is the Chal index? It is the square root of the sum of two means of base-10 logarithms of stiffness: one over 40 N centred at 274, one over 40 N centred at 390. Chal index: 2.05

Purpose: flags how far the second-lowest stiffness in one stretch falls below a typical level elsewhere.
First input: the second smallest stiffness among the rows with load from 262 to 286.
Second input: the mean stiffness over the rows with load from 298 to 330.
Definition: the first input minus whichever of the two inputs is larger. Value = 0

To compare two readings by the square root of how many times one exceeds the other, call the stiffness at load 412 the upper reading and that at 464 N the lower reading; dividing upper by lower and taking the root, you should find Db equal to 0.97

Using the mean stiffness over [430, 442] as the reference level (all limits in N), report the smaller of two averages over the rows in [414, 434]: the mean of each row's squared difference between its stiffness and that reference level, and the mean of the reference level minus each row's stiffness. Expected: 3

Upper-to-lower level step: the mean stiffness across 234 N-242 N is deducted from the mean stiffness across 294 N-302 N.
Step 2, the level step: -59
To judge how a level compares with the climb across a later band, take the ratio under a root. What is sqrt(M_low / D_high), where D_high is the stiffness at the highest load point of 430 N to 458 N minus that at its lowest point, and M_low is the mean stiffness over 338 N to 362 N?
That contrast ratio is 1.4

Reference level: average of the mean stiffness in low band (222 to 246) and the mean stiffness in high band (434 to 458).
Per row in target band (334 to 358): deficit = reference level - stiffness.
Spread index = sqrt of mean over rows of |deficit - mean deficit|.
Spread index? 4.6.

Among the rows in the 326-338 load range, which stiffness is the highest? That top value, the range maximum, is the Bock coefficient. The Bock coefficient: 148.2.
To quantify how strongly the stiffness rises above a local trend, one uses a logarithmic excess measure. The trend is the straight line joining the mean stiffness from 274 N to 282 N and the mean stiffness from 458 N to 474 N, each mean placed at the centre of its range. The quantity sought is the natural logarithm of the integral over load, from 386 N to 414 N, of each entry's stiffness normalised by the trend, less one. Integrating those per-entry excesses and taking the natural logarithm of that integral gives 1.13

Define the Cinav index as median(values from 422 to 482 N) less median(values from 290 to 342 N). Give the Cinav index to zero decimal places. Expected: 18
